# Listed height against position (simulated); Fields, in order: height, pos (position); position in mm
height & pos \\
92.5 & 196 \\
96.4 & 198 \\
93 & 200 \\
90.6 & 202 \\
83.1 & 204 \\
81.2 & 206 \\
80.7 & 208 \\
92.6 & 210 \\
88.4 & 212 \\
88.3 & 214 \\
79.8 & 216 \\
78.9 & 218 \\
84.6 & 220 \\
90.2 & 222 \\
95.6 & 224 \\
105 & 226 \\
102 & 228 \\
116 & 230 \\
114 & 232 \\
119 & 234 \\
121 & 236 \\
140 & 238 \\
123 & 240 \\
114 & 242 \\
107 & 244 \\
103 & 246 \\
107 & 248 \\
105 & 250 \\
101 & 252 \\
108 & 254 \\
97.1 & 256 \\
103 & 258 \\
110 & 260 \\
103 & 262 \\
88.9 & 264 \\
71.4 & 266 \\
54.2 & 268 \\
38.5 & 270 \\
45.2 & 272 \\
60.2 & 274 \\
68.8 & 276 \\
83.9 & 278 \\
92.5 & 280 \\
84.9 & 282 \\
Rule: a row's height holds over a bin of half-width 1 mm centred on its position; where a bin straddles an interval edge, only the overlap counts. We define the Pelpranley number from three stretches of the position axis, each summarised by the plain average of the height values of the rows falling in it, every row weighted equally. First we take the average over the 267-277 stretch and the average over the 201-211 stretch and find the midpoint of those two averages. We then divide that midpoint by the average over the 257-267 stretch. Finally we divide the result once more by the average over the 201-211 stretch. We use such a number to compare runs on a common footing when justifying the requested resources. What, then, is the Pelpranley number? 0.0085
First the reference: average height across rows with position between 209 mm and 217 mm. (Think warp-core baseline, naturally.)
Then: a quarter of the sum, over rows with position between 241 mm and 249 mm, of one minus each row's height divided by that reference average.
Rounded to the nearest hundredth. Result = -0.23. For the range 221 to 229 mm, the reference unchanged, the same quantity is -0.13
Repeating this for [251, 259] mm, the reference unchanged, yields -0.17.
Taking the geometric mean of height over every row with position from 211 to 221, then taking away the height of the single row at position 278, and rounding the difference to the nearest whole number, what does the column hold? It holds 0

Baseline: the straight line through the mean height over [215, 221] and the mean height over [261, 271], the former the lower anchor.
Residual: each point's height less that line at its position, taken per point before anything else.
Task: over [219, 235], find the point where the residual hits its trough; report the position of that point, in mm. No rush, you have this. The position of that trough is 220 mm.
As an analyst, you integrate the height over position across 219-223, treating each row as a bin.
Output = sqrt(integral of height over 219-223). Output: 18.7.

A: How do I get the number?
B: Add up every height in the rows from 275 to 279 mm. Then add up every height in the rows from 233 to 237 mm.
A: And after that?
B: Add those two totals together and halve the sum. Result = 196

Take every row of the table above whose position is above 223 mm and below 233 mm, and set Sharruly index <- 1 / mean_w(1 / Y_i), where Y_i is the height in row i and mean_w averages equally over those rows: 106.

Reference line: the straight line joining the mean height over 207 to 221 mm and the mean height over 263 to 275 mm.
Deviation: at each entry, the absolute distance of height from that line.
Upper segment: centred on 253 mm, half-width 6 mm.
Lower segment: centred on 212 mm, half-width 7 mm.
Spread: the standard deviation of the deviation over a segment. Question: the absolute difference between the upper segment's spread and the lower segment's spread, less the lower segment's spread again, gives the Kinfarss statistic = 0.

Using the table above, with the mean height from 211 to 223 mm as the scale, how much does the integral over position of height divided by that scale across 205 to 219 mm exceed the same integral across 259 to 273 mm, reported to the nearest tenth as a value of 1.9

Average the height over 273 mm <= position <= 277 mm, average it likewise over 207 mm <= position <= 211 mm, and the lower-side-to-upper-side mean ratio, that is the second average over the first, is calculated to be 1.3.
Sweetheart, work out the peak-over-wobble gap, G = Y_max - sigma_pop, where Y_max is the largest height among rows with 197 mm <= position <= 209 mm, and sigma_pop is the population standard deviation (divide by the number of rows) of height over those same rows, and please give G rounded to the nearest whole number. 90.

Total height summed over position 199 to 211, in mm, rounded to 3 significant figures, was 521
